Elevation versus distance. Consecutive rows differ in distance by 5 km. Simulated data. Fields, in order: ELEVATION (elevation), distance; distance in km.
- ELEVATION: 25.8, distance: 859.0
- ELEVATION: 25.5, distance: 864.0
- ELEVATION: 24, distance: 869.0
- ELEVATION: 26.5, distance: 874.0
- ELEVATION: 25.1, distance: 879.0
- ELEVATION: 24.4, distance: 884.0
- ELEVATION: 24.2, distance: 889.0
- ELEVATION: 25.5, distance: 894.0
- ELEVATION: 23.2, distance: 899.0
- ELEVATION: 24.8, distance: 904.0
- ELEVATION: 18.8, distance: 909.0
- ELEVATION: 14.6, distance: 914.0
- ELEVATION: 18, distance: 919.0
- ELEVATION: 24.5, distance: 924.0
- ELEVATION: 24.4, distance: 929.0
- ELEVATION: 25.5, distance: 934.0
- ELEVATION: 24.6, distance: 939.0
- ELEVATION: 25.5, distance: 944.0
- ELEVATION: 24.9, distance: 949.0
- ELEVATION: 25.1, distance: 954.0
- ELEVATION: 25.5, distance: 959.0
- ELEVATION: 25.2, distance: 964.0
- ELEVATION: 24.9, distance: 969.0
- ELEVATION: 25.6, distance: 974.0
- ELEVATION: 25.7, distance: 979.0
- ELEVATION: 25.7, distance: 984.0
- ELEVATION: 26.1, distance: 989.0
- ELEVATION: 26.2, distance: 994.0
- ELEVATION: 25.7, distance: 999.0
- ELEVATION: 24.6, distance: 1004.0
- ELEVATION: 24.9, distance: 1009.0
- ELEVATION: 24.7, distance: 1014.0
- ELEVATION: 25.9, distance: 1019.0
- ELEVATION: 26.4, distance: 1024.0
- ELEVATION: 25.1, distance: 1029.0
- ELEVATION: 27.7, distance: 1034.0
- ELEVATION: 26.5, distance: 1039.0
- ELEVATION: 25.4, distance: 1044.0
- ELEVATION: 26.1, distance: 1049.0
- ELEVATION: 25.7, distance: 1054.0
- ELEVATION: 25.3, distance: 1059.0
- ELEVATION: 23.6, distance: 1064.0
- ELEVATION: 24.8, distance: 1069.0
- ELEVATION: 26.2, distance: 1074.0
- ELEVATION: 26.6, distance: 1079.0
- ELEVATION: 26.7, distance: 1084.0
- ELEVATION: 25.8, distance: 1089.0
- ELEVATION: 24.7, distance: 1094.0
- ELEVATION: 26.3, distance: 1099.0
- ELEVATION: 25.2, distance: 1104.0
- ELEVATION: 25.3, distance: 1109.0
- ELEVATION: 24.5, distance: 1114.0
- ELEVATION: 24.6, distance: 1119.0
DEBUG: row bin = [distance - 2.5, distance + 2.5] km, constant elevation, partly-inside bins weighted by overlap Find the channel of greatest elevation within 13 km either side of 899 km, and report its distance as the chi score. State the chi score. 894.0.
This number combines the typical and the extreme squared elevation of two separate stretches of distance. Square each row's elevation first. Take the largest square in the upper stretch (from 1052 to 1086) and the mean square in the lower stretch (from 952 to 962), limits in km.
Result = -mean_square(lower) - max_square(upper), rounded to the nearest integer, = -1353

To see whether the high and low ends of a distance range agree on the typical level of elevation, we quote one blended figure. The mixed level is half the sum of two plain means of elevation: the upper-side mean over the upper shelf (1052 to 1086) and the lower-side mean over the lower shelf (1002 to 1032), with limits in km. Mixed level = 25.4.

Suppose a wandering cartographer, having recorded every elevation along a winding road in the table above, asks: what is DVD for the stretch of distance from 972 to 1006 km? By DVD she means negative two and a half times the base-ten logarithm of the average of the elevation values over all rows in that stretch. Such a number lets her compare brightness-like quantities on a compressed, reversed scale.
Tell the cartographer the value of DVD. -3.52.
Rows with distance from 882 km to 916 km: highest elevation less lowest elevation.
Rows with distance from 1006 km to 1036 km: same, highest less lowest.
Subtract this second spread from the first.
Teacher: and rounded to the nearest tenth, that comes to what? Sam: 7.9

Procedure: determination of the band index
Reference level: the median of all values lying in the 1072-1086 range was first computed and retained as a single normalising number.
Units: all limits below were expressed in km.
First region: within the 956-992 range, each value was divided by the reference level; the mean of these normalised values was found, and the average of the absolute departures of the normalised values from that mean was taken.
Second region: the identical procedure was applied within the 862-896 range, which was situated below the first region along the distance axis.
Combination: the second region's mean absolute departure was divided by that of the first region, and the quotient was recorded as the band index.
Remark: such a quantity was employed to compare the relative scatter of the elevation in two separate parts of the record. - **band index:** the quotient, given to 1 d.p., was 2.5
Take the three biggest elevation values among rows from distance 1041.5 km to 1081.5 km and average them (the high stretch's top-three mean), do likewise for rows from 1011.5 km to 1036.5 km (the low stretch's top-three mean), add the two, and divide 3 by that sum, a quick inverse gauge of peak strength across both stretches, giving 0.0566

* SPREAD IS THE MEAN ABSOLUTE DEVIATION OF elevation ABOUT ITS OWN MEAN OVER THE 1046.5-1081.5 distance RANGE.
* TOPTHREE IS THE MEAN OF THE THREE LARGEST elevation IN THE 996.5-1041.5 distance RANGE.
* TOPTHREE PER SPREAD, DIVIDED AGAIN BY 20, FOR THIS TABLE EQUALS 1.7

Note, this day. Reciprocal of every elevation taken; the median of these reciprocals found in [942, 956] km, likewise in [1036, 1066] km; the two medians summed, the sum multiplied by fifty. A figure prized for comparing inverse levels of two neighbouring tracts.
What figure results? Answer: 3.95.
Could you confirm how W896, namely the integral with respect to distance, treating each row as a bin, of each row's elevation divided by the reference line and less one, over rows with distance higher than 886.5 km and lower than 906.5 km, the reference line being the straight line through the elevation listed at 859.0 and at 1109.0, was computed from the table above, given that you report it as -1.0 km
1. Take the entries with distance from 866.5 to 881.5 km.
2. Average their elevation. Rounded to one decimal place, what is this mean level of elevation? 25.2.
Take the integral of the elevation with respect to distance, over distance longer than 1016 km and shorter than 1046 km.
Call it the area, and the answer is 785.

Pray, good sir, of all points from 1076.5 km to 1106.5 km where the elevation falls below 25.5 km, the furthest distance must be 1104.0 km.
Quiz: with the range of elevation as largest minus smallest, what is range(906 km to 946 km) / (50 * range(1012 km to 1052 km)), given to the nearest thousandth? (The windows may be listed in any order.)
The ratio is 0.073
